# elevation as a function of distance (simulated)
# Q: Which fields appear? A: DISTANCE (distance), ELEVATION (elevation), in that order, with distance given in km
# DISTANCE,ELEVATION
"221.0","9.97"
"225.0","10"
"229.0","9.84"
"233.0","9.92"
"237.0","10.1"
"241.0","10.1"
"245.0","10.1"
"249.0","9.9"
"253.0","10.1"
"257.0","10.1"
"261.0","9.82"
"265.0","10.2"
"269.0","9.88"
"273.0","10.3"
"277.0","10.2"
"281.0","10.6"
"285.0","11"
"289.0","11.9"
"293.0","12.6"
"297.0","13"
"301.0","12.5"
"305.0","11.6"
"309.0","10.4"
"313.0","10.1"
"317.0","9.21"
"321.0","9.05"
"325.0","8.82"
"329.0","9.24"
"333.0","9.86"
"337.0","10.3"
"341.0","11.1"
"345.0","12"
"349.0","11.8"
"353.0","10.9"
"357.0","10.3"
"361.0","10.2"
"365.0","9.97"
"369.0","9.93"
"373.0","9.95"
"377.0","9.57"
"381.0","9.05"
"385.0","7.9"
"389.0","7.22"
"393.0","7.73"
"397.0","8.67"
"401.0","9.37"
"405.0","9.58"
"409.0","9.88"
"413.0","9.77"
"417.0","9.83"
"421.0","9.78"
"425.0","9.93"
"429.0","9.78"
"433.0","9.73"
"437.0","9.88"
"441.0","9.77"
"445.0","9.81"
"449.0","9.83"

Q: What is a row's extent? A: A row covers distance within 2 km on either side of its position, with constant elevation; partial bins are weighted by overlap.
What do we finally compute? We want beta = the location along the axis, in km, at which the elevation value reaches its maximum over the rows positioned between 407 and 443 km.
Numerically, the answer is 425.0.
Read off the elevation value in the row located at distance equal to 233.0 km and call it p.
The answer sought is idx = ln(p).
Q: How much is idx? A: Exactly 2.29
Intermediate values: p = 9.92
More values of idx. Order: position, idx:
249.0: 2.29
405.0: 2.26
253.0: 2.31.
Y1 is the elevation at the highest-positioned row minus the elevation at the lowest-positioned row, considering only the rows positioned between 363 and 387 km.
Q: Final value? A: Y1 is -2.1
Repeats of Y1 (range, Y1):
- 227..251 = 0.1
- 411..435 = 0.0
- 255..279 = 0.1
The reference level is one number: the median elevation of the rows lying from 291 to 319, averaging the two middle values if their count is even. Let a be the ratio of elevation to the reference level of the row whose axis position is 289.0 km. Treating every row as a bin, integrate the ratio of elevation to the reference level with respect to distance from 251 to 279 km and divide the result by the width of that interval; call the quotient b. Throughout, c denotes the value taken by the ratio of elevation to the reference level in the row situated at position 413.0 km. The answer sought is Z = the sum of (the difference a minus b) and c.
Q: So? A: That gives 1.0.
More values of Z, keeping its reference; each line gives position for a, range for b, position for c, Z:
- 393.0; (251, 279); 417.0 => 0.6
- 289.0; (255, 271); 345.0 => 1.2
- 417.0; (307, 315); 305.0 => 1.0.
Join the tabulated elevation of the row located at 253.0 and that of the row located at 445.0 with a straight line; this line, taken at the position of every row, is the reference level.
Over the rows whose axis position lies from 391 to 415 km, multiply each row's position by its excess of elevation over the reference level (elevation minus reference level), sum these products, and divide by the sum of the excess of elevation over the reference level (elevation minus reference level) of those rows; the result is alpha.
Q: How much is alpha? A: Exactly 396.3 km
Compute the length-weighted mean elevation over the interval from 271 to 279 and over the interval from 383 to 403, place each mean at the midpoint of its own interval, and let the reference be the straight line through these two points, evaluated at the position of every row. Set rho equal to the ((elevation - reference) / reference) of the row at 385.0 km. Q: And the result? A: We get -0.05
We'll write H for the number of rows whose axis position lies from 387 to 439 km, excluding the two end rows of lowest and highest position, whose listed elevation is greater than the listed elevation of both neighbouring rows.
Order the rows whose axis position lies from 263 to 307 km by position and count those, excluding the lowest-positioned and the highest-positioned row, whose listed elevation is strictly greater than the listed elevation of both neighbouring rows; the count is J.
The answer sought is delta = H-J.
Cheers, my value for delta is 1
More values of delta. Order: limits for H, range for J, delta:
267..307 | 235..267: 2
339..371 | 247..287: -1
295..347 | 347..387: -1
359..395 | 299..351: 0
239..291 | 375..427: 0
